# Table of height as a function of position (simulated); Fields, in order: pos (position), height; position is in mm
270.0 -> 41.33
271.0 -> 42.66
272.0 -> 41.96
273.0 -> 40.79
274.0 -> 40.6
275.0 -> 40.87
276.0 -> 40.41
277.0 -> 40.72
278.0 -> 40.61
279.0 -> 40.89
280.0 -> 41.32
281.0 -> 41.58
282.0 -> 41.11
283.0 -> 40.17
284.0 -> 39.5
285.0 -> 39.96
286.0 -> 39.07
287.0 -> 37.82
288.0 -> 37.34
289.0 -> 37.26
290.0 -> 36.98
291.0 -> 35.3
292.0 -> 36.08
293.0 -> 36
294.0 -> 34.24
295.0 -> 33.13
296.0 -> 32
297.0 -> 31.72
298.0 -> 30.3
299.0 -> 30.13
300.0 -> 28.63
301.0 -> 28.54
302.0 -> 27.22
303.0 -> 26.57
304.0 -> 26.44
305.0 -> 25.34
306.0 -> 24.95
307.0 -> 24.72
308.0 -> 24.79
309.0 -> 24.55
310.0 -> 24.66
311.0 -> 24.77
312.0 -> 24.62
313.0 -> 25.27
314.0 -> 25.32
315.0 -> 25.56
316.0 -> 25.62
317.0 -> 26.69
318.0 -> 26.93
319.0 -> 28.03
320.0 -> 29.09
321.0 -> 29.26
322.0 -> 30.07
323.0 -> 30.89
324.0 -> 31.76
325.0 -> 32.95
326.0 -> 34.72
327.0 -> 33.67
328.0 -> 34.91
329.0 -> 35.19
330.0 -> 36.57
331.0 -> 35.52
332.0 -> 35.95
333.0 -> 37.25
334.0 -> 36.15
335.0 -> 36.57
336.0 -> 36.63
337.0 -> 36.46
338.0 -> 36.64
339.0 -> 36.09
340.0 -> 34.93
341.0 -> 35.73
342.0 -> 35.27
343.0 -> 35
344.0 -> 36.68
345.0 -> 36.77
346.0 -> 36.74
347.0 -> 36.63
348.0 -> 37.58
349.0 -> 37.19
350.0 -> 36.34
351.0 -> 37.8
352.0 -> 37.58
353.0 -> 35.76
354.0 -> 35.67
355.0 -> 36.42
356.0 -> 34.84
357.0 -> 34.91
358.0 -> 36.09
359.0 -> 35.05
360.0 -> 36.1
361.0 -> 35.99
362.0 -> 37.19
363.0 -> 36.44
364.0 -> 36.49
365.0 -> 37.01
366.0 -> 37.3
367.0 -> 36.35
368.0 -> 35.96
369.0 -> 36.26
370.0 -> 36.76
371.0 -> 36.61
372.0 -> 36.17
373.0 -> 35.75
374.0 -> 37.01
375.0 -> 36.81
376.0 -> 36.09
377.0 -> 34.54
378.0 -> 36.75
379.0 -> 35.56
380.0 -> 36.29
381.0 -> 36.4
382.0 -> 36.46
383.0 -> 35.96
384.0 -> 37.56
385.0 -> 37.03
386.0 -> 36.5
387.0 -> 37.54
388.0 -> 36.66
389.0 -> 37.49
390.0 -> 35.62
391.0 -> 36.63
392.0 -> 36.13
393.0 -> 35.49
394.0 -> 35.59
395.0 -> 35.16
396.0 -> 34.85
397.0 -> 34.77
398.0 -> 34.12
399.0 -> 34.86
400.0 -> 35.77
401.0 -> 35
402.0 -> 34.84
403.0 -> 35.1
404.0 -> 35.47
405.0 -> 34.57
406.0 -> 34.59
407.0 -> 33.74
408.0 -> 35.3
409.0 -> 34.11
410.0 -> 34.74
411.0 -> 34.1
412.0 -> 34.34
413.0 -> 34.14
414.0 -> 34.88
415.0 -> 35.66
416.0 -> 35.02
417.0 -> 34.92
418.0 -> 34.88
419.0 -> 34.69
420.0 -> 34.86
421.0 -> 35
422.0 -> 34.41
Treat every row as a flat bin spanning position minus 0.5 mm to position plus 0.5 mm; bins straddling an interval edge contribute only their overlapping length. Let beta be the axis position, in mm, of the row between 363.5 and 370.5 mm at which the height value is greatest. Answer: 366.0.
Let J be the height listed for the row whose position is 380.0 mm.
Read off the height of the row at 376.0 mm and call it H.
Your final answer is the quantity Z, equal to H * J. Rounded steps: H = 36.09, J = 36.29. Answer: 1310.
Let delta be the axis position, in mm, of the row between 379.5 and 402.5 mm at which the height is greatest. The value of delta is 384.0 mm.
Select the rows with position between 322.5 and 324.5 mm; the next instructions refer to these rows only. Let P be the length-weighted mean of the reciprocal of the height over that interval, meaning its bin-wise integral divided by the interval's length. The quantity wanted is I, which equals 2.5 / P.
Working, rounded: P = 0.032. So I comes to 78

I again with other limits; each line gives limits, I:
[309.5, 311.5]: 62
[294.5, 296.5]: 81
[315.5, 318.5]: 66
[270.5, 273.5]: 104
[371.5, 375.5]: 91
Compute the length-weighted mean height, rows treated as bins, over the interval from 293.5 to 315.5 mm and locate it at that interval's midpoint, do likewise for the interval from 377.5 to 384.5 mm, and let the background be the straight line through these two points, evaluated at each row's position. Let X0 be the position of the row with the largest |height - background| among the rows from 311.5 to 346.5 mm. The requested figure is 333.0 mm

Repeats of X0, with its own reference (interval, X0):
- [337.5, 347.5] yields 338.0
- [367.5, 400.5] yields 398.0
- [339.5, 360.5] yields 348.0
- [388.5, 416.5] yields 413.0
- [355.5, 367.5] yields 362.0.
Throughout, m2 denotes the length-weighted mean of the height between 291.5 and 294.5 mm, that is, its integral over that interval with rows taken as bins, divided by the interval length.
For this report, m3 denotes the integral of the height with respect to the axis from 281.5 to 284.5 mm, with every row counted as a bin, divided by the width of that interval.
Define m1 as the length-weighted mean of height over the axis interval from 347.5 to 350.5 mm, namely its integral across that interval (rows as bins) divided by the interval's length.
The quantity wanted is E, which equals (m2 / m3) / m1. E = 0.024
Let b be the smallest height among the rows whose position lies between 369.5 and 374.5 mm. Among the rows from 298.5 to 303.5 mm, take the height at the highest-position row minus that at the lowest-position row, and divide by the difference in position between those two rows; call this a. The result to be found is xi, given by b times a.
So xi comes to -32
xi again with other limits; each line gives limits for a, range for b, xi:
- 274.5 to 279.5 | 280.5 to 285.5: 0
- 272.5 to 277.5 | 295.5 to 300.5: -1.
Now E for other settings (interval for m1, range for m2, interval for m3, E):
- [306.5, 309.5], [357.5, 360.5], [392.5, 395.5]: 0.041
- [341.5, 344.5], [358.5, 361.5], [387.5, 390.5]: 0.027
